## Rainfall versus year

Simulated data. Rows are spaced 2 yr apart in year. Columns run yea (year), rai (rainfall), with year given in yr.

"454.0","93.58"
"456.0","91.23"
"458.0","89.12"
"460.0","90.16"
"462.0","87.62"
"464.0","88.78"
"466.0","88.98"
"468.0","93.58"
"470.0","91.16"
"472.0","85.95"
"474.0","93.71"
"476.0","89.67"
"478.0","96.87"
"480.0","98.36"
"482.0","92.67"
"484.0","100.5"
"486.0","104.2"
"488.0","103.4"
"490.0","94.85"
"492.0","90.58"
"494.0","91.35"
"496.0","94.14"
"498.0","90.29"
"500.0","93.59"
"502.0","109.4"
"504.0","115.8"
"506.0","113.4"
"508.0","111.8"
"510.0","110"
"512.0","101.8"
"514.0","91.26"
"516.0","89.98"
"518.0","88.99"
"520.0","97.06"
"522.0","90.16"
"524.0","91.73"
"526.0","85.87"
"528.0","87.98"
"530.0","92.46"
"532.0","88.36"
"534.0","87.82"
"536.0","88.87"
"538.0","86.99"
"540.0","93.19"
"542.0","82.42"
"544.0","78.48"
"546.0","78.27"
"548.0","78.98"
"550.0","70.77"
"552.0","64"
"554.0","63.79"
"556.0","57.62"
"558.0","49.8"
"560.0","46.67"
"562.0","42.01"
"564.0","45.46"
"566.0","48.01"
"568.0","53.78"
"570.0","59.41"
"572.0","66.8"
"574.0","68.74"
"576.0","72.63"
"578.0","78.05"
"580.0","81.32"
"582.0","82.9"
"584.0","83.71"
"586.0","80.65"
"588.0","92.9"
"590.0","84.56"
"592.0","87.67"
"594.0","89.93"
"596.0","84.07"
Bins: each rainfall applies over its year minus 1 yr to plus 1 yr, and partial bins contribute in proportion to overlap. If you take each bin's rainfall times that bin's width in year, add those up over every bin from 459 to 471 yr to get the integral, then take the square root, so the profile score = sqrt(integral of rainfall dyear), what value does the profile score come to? 32.9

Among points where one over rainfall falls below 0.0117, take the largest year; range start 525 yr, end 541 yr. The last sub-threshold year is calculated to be 540.0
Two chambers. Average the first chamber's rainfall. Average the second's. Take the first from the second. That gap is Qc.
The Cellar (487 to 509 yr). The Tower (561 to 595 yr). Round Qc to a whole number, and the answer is -29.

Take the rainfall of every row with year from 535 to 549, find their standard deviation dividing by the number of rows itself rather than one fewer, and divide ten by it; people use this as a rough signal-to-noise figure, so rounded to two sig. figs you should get 1.8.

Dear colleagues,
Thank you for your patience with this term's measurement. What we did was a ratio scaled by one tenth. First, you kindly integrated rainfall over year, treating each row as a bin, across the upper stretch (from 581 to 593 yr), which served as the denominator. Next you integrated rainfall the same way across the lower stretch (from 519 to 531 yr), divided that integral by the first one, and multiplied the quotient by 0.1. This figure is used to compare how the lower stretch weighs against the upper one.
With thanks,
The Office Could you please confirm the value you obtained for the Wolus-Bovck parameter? 0.106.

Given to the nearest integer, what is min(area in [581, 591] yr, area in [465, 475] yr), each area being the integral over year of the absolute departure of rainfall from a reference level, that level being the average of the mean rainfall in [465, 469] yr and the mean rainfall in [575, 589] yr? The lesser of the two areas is 41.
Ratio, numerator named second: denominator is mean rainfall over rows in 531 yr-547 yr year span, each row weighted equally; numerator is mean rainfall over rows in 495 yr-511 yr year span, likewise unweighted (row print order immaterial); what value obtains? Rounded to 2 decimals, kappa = 1.23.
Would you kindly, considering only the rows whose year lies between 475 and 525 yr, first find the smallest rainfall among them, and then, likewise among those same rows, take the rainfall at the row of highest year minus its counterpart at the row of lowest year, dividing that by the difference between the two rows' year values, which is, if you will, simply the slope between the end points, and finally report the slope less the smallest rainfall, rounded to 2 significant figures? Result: -89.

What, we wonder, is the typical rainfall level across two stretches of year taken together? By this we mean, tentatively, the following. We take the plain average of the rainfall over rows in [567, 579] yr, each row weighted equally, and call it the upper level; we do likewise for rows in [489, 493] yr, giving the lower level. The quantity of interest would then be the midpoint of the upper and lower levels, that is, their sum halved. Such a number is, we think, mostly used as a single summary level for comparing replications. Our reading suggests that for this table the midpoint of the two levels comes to 79.6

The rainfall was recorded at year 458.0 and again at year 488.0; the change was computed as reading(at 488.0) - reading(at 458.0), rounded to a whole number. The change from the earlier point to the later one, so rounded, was 14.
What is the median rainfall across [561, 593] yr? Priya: 75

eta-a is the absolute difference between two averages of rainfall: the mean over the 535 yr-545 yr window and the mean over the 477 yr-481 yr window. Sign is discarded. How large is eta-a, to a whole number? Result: 12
